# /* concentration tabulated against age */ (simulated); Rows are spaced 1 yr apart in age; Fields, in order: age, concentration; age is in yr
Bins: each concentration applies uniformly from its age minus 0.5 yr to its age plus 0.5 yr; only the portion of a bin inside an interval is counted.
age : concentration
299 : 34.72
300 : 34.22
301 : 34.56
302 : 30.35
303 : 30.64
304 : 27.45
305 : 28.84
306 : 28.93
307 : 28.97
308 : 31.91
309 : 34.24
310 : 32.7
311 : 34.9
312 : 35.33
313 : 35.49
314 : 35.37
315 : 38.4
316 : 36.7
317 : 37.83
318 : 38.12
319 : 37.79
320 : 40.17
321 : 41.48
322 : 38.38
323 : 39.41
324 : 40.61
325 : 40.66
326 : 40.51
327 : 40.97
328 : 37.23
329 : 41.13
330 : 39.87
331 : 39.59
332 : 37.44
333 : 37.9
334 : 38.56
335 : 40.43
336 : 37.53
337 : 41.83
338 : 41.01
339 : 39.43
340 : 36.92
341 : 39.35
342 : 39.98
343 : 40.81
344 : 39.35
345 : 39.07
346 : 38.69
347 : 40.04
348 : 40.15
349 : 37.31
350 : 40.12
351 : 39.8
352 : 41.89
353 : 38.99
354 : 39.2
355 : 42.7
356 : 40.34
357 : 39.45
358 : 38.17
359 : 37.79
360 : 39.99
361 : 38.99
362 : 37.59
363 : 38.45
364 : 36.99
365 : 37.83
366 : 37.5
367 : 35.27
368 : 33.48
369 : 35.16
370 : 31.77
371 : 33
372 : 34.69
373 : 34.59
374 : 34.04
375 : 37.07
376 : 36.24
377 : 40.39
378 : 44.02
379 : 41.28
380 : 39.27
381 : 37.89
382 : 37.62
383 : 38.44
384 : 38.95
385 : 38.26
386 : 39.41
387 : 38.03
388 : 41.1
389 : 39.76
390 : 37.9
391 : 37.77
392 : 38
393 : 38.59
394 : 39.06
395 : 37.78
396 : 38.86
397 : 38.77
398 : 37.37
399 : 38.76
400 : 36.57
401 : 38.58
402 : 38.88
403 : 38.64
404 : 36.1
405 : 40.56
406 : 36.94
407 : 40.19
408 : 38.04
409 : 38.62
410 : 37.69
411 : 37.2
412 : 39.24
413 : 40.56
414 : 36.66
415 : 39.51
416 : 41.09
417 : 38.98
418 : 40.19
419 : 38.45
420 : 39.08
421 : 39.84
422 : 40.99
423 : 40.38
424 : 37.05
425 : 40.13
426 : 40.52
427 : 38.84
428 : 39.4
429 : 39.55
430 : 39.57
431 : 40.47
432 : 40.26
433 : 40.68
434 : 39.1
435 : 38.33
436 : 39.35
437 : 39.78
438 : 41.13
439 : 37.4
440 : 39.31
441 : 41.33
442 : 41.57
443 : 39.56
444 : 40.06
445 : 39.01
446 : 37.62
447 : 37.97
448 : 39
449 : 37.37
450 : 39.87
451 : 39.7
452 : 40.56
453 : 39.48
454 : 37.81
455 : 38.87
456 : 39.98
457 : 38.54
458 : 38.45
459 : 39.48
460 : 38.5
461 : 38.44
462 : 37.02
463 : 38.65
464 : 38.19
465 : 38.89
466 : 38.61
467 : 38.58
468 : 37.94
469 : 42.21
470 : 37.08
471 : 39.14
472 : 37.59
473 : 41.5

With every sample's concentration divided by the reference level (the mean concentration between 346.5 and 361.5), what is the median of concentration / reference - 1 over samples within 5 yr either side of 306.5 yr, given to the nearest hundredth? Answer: -0.23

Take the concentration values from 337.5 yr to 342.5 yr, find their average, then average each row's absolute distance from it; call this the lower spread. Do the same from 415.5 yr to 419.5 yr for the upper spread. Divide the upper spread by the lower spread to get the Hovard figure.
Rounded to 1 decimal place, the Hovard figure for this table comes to 1.0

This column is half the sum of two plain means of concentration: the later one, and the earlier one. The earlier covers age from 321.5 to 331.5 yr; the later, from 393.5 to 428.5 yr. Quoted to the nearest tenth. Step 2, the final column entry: 39.3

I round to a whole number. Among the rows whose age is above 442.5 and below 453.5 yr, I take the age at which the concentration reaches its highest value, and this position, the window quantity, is 452 yr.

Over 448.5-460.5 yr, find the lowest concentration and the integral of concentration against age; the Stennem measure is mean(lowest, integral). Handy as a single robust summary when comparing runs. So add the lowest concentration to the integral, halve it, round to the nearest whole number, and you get 253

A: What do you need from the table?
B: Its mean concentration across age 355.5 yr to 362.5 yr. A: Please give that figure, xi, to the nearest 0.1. 38.9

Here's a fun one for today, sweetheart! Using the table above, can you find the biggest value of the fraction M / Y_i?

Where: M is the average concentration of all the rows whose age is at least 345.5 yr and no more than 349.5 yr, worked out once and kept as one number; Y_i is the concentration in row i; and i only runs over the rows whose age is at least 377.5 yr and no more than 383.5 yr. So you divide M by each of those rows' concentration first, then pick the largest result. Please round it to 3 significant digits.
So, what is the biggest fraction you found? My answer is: 1.04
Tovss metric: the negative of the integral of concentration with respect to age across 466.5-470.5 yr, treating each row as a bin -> -156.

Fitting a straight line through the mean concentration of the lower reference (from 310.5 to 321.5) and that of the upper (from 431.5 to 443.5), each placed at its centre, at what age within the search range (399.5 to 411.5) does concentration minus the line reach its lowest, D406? 404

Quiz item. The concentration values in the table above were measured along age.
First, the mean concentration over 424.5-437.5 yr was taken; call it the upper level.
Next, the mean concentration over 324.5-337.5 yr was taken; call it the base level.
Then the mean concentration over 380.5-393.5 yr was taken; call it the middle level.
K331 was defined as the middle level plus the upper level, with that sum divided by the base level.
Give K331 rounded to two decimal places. 1.98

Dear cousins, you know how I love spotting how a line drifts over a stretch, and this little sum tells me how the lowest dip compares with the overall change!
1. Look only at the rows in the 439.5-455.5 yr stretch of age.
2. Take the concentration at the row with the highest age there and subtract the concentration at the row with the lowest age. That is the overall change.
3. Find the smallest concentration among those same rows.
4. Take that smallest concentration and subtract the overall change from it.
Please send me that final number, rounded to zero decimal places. 38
